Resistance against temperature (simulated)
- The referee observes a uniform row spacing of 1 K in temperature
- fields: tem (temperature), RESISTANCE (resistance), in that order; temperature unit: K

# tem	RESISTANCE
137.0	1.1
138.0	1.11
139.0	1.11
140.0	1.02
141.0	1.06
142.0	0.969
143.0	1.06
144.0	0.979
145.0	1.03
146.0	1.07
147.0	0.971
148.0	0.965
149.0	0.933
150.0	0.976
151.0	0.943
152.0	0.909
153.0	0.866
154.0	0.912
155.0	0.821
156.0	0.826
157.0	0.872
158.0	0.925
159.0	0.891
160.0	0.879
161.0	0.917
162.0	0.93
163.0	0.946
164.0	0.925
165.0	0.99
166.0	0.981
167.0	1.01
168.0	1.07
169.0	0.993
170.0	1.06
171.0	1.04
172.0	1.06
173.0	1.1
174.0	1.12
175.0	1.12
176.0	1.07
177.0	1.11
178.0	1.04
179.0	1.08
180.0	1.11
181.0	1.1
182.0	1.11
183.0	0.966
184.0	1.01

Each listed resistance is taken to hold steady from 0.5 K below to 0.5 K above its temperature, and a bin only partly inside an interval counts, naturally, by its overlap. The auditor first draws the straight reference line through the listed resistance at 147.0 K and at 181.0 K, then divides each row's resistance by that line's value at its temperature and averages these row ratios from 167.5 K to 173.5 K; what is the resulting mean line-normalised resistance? 0.99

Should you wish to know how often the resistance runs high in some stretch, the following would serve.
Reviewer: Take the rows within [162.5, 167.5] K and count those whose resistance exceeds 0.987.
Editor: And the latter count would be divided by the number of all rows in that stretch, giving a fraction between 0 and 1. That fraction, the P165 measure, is 0.40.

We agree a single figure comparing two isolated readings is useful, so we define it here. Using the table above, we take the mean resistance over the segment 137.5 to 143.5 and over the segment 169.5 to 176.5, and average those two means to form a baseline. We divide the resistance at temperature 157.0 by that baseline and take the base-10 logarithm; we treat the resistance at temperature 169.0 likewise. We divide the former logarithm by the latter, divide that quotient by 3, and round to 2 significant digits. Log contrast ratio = 0.93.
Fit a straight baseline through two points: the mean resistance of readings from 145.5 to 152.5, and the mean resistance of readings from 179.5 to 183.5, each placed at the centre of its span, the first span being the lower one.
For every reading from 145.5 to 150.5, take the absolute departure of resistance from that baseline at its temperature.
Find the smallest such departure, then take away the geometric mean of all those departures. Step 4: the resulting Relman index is -0.012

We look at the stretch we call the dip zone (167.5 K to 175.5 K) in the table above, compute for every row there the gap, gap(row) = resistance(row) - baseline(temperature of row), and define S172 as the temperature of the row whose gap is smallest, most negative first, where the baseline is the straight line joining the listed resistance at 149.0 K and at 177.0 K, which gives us 169.0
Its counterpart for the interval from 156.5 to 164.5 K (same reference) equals 160.0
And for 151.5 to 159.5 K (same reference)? 156.0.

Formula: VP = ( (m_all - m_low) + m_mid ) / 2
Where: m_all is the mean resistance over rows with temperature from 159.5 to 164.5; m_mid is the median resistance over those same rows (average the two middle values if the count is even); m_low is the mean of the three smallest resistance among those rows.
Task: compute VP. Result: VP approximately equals 0.47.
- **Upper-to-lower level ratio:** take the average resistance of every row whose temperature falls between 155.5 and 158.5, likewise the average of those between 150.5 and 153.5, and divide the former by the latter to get 0.97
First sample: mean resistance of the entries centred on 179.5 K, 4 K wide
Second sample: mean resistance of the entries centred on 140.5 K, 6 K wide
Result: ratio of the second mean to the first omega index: 0.97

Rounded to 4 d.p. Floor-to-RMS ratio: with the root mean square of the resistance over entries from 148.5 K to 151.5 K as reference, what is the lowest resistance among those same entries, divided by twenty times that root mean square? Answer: 0.0491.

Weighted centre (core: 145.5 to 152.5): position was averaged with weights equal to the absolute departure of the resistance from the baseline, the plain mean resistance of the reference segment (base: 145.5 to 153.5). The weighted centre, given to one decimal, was 148.1 K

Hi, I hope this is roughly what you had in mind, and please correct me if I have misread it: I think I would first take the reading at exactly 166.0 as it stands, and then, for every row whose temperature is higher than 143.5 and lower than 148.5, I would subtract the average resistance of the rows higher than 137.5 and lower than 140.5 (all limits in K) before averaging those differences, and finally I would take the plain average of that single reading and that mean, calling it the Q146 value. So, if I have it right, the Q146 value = 0.452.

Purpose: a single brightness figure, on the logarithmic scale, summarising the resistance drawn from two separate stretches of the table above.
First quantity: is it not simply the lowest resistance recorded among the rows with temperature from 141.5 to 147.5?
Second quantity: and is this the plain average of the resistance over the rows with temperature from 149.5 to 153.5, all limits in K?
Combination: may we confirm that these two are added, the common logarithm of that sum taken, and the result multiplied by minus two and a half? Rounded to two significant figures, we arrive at -0.69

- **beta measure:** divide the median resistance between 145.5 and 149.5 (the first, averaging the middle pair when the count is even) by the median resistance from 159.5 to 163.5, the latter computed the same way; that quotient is 1.05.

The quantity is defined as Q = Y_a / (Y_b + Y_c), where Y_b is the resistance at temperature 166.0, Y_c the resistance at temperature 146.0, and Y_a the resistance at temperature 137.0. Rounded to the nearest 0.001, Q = 0.536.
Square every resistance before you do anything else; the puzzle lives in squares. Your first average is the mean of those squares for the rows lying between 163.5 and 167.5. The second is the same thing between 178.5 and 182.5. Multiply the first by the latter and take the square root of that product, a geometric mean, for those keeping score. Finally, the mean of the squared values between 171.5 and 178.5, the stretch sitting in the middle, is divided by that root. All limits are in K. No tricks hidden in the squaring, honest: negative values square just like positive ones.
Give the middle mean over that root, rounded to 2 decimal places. 1.10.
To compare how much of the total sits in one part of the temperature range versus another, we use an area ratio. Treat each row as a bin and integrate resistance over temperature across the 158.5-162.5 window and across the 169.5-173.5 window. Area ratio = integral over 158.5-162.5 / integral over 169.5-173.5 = 0.85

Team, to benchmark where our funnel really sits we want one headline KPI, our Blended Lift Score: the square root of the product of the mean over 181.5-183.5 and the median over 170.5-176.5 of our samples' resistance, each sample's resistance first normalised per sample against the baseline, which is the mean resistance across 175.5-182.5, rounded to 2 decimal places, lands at 0.97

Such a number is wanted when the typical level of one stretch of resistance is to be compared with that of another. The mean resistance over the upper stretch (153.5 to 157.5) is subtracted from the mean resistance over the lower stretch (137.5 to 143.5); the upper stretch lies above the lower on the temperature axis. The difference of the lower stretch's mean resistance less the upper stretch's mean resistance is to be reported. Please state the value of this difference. 0.20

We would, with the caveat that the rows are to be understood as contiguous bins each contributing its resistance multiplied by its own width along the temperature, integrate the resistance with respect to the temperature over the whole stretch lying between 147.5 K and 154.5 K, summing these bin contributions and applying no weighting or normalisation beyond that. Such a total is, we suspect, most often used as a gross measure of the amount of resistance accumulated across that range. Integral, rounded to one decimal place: 6.5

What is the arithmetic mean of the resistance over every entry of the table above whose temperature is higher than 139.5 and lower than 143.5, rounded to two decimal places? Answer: 1.03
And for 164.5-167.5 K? 0.99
